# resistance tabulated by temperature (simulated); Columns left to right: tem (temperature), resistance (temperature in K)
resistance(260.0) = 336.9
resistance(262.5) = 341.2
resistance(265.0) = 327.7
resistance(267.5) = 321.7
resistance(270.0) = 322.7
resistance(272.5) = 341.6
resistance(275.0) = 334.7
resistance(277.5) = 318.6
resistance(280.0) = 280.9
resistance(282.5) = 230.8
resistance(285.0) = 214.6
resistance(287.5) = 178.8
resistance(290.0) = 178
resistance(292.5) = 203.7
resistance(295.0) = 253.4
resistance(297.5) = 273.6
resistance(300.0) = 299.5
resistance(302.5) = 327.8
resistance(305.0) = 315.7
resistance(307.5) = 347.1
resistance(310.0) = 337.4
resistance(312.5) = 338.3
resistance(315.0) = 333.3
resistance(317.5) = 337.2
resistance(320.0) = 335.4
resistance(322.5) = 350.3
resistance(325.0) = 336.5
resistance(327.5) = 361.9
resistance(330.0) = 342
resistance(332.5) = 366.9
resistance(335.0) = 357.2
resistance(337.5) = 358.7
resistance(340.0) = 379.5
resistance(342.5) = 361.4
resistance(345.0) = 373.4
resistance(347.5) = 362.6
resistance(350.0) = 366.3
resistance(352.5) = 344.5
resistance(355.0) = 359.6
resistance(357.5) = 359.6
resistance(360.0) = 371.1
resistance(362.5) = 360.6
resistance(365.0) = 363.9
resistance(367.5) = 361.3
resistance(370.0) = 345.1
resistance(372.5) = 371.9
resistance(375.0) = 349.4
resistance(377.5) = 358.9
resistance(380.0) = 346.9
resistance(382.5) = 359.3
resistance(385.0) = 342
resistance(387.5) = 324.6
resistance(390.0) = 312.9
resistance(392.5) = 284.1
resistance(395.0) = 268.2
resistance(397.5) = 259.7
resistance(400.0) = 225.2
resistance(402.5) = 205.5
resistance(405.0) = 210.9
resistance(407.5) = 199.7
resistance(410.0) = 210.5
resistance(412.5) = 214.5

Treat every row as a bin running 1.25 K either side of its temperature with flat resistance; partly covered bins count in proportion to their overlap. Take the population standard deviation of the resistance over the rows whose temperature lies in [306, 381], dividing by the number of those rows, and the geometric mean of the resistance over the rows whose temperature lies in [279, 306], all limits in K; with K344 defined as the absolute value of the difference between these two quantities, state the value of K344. 233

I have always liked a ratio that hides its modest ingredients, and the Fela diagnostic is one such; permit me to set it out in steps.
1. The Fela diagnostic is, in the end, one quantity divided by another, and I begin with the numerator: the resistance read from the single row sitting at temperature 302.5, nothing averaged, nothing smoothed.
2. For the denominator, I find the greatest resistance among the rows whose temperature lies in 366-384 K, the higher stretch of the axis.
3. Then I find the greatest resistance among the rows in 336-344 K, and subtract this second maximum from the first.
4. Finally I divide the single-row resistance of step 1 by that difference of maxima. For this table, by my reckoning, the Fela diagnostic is -43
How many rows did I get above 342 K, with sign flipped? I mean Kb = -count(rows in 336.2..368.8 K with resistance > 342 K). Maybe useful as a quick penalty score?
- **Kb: -13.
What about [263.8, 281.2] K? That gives 0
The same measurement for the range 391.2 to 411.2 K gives 0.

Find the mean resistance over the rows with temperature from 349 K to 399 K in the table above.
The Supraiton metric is 340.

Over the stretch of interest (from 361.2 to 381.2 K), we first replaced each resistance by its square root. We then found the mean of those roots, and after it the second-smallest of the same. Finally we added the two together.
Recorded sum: 37.5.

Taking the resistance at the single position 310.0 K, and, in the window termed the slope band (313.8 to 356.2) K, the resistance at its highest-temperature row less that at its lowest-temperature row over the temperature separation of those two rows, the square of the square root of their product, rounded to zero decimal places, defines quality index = 222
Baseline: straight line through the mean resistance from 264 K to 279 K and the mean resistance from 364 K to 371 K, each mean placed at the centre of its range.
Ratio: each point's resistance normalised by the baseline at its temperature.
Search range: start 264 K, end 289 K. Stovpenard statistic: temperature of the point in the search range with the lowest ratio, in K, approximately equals 287.5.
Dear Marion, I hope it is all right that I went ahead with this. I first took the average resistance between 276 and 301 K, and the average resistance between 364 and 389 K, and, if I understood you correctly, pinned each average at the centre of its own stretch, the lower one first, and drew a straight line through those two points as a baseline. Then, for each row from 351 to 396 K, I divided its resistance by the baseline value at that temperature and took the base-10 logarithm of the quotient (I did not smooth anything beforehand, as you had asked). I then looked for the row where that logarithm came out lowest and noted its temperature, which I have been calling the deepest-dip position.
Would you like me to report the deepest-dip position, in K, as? 395.0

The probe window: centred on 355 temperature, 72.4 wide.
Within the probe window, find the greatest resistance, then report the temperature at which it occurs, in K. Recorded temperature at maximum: 340.0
